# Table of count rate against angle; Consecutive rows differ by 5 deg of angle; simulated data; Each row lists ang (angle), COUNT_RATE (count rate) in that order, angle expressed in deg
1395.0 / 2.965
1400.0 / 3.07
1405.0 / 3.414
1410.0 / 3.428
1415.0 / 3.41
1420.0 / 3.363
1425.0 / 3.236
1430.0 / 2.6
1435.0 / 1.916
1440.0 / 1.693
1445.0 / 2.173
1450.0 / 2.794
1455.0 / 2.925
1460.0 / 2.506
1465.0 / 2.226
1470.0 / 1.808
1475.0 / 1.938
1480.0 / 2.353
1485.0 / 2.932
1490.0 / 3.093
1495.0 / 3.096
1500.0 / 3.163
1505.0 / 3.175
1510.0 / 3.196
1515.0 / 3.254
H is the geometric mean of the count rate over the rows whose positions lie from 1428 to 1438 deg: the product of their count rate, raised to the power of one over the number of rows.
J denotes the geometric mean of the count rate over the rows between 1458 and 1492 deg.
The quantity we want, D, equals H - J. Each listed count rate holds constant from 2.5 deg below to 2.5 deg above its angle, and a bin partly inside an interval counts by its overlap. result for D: -0.1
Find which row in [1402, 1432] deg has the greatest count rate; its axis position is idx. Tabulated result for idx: 1410.0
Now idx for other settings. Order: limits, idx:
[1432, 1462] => 1455.0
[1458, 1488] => 1485.0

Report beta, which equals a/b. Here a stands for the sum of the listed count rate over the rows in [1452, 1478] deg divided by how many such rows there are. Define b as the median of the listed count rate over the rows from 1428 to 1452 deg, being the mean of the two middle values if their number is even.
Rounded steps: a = 2.3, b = 2.2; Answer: 1.05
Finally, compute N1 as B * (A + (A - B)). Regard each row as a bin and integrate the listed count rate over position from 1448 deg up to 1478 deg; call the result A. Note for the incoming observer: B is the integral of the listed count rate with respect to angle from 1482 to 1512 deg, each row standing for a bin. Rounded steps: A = 70.8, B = 93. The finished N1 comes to 4520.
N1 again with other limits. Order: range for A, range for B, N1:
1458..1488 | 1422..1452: 4766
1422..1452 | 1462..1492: 5233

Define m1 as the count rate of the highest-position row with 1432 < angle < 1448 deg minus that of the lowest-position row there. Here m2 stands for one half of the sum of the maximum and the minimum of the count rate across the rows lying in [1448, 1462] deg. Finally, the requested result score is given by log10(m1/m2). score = -1.0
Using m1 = 0.3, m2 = 2.7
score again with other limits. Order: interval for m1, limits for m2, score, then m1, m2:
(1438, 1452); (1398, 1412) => -0.5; 1.1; 3.2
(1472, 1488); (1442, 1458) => -0.4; 1.0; 2.5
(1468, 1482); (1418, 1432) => -0.7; 0.5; 3.0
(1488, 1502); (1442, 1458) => -1.6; 0.1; 2.5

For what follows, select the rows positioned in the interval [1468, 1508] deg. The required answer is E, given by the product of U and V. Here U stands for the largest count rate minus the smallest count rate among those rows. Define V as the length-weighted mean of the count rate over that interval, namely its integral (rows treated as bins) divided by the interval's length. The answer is 3.7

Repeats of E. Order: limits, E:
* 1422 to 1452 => 3.7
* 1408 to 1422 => 0.2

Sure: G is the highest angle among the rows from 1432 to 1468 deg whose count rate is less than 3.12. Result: 1465.0 deg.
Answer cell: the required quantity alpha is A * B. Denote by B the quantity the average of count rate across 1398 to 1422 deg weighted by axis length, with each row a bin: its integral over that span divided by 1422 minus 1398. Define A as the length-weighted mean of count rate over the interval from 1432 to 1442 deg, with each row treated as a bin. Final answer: 6.2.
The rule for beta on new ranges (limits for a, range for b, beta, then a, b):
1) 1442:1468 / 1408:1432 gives 0.75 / 2.5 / 3.4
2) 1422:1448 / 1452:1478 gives 1.04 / 2.3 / 2.2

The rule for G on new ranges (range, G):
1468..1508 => 1495.0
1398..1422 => 1400.0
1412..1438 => 1435.0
